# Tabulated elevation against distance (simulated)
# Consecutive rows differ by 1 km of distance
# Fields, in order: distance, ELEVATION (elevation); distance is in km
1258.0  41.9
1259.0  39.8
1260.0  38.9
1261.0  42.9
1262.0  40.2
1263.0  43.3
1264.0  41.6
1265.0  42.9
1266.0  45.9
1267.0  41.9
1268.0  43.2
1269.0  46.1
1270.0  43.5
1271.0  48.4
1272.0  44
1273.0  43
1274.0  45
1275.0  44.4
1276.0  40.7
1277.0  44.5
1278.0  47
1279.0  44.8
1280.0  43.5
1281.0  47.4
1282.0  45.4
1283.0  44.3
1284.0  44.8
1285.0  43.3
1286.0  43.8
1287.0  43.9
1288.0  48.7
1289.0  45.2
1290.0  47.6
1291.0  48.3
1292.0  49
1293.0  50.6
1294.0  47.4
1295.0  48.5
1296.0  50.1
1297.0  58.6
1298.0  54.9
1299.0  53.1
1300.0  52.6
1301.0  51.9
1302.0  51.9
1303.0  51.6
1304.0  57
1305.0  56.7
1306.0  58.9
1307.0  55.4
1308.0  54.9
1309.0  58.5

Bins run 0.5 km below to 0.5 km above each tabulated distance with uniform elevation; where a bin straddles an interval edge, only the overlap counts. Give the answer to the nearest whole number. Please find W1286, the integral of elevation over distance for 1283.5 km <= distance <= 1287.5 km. 176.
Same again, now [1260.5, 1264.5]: 168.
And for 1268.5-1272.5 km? 182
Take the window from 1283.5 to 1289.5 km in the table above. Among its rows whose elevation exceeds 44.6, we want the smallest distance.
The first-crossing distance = 1284.0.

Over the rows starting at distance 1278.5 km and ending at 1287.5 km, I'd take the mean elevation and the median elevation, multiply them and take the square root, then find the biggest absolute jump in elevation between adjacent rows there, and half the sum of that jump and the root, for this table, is 24.2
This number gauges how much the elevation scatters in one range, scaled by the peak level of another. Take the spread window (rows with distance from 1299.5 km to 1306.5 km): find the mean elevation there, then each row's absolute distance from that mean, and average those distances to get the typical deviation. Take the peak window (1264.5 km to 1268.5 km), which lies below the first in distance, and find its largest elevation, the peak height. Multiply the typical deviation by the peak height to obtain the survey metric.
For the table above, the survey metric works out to 124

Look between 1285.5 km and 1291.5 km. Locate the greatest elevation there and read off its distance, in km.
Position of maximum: 1288.0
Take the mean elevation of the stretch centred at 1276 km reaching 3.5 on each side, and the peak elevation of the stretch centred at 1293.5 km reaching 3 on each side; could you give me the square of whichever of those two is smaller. 1954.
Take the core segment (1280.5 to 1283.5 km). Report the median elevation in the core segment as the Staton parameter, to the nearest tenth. 45.4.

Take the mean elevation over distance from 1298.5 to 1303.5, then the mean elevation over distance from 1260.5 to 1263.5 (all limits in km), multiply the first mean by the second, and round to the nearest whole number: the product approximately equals 2200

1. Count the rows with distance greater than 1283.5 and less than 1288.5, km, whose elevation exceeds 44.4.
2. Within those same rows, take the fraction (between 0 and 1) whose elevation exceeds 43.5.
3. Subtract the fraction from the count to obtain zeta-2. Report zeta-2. 1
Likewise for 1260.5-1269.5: 2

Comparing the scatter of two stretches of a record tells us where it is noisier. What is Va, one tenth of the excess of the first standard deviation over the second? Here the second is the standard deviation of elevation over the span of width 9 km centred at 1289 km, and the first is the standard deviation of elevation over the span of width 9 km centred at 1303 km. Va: 0.001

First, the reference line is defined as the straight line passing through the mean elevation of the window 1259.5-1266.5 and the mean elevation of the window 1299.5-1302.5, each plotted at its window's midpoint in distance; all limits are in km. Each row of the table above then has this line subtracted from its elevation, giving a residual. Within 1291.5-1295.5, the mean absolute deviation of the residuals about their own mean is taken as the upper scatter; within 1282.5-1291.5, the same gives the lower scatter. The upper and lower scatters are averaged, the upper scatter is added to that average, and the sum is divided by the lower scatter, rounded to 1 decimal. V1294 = 1.9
